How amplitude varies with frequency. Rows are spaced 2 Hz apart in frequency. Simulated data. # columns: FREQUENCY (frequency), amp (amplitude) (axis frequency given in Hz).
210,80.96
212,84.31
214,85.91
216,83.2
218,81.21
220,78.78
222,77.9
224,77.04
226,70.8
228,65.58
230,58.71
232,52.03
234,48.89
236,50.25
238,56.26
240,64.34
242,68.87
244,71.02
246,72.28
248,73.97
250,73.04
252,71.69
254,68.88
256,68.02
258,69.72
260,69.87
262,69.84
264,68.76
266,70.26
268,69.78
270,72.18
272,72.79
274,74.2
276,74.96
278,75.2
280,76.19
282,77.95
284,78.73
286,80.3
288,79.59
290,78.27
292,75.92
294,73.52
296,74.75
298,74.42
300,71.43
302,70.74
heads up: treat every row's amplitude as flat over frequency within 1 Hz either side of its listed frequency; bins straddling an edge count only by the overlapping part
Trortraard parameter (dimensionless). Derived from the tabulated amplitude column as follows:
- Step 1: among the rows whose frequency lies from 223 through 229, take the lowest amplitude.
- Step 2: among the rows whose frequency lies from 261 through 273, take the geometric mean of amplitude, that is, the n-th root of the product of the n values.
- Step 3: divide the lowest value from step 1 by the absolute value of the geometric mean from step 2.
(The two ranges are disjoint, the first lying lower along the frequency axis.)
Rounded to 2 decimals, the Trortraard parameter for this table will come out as 0.93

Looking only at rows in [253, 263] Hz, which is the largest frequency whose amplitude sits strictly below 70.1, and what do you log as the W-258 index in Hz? 262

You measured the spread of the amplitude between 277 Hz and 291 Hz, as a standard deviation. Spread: 2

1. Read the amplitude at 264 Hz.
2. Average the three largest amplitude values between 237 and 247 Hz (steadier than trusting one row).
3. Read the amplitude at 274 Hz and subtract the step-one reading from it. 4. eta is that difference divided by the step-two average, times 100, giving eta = 8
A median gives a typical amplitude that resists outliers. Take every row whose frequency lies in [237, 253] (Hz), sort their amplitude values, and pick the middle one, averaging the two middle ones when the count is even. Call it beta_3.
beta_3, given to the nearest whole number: 71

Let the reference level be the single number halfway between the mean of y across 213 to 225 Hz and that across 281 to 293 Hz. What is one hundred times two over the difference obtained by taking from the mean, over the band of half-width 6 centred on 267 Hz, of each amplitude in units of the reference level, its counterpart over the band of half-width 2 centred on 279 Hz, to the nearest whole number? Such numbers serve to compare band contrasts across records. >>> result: -3124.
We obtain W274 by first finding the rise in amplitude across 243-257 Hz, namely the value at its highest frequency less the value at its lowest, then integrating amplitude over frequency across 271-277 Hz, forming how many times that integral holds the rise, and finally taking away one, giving -149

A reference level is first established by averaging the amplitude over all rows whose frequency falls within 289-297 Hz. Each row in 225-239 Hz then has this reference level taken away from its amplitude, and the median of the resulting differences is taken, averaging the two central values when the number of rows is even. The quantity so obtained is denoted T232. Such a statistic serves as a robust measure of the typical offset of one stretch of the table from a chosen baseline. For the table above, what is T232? -19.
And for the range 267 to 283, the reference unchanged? -1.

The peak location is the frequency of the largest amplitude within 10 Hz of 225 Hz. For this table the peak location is 216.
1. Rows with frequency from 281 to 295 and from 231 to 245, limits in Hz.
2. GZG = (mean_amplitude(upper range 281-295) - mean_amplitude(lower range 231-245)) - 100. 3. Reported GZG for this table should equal -81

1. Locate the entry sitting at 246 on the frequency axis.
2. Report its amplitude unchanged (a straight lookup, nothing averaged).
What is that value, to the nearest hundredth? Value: 72.28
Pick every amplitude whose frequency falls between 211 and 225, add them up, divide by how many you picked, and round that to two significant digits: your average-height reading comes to 81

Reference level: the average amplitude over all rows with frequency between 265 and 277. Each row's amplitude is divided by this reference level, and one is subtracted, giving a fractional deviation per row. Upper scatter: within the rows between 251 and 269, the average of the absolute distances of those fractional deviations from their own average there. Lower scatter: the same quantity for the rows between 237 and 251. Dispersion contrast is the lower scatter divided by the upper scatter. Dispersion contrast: 6.5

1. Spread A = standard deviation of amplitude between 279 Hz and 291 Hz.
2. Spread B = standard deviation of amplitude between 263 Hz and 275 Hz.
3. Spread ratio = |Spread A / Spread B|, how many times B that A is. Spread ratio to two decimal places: 0.69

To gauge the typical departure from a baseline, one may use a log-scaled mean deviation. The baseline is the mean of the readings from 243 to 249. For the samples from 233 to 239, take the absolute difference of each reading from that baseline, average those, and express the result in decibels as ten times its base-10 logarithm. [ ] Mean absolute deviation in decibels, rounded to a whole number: 13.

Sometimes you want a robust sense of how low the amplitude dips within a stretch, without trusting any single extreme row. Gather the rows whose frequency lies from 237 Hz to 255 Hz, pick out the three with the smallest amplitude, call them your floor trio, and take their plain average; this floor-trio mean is 63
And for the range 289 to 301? 73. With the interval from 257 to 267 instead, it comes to 69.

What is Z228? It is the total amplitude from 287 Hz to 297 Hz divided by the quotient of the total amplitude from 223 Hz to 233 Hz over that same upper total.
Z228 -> 450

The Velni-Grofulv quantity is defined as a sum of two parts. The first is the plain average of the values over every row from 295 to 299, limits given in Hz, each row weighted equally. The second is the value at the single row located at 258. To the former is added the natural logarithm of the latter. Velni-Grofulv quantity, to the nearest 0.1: 78.8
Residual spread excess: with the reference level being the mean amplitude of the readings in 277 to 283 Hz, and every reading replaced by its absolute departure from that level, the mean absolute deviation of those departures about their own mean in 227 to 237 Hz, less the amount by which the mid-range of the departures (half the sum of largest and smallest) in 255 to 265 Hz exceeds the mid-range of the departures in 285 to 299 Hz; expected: 0.3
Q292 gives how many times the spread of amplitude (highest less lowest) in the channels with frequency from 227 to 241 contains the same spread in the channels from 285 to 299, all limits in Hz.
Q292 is 2.5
